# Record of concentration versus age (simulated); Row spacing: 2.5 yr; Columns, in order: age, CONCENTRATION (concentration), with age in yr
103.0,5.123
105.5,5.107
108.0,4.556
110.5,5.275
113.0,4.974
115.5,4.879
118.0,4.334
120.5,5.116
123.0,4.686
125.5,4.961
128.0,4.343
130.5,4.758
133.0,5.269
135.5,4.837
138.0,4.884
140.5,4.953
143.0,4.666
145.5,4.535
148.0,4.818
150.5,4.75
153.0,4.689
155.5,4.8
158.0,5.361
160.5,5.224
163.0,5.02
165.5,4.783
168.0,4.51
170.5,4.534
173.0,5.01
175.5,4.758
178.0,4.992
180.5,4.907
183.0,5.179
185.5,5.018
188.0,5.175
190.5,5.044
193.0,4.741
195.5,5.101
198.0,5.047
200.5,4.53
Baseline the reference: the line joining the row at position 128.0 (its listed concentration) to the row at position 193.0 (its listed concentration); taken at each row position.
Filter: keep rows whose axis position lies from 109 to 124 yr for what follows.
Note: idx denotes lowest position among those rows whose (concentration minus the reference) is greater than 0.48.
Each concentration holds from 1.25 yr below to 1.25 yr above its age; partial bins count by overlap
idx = 110.5 yr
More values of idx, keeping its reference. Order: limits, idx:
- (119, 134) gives 120.5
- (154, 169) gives 158.0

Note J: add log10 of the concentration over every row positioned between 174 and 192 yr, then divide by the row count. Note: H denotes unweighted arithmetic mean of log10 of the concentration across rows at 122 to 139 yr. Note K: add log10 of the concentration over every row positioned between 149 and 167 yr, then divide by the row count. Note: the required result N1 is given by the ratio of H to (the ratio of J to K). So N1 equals 0.68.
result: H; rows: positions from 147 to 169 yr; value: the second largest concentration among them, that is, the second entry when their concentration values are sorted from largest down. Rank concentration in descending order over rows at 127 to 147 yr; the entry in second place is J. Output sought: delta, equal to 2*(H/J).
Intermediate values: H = 5.224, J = 4.953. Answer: 2.11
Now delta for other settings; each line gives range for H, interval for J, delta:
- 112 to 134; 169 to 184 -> 2.04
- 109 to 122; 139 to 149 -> 2.12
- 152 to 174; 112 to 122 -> 2.10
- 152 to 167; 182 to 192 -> 2.02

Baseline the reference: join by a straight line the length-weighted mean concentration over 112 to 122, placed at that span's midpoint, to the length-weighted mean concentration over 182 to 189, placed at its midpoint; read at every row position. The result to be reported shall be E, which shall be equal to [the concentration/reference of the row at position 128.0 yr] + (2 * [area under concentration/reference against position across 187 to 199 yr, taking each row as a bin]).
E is 24.3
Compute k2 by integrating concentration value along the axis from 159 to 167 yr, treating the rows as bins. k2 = 40.0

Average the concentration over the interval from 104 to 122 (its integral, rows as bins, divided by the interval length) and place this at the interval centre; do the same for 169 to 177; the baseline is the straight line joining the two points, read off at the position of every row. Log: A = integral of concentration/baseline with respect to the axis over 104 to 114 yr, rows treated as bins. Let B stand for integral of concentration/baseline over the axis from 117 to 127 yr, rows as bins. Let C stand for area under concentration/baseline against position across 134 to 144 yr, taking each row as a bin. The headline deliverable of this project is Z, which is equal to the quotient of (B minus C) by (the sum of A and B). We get -0.011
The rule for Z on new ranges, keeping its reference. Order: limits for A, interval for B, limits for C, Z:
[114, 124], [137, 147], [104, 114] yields -0.016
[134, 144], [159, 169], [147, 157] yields 0.016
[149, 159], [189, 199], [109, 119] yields 0.029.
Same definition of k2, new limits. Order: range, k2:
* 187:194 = 34.9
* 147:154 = 33.3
